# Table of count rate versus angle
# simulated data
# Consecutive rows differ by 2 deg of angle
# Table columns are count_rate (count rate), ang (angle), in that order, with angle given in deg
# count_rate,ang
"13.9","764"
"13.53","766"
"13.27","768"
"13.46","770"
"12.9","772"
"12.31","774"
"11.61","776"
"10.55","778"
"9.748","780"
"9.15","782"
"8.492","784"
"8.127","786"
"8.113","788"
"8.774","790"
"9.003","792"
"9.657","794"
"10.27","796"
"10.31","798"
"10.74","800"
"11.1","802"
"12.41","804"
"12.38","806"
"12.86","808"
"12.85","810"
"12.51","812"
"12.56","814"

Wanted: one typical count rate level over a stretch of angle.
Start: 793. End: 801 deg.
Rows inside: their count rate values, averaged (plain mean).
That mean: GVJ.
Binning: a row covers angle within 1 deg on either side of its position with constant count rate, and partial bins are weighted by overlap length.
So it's 10.2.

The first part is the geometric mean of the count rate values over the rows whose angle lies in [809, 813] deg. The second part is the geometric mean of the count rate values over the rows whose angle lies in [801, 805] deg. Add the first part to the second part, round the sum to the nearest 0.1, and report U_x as 24.4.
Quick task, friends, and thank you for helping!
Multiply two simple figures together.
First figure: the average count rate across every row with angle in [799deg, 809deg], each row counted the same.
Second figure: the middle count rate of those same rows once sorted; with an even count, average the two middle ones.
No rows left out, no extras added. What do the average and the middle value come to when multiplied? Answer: 147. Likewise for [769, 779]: 150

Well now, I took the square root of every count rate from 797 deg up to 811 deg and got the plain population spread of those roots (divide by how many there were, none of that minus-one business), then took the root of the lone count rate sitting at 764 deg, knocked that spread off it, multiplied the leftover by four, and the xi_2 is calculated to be 14.3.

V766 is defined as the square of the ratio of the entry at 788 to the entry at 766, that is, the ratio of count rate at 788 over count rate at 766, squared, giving 0.36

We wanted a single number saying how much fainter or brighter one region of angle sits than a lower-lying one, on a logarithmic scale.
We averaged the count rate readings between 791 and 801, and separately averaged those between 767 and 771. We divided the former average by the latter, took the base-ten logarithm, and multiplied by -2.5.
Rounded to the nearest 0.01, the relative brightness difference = 0.32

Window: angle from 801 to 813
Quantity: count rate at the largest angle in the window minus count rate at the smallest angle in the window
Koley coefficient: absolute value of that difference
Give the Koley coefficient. 1.4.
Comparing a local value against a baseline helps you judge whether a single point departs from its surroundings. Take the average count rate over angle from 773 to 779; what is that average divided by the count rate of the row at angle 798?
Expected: 1.11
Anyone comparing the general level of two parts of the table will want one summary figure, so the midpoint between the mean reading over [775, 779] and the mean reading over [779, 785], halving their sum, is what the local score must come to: 10.1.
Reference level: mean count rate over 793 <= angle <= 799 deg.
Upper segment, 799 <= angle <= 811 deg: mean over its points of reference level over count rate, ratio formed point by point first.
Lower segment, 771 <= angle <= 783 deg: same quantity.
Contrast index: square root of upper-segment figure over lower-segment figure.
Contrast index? 0.95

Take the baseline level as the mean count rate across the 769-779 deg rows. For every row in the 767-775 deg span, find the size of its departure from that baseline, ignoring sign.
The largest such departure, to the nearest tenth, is 1.3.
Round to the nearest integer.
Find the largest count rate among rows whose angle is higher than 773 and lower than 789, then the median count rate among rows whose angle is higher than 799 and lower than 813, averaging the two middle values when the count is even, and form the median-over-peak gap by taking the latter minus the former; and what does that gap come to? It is 0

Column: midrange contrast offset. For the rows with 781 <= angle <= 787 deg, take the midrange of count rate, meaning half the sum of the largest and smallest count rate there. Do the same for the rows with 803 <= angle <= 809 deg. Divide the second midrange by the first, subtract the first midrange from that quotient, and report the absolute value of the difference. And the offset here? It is 7.2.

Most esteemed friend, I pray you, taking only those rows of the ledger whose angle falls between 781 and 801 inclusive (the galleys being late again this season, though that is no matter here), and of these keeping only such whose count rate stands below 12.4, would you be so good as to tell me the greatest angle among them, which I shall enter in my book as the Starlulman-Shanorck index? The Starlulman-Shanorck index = 800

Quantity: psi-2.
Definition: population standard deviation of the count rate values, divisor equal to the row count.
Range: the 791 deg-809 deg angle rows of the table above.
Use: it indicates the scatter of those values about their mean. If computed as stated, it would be 1.3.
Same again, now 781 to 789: 0.4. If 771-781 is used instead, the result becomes 1.1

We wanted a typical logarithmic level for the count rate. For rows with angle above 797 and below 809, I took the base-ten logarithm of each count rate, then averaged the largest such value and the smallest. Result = 1.06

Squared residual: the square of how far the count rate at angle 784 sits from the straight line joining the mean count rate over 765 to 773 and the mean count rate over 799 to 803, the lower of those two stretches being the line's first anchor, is 14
